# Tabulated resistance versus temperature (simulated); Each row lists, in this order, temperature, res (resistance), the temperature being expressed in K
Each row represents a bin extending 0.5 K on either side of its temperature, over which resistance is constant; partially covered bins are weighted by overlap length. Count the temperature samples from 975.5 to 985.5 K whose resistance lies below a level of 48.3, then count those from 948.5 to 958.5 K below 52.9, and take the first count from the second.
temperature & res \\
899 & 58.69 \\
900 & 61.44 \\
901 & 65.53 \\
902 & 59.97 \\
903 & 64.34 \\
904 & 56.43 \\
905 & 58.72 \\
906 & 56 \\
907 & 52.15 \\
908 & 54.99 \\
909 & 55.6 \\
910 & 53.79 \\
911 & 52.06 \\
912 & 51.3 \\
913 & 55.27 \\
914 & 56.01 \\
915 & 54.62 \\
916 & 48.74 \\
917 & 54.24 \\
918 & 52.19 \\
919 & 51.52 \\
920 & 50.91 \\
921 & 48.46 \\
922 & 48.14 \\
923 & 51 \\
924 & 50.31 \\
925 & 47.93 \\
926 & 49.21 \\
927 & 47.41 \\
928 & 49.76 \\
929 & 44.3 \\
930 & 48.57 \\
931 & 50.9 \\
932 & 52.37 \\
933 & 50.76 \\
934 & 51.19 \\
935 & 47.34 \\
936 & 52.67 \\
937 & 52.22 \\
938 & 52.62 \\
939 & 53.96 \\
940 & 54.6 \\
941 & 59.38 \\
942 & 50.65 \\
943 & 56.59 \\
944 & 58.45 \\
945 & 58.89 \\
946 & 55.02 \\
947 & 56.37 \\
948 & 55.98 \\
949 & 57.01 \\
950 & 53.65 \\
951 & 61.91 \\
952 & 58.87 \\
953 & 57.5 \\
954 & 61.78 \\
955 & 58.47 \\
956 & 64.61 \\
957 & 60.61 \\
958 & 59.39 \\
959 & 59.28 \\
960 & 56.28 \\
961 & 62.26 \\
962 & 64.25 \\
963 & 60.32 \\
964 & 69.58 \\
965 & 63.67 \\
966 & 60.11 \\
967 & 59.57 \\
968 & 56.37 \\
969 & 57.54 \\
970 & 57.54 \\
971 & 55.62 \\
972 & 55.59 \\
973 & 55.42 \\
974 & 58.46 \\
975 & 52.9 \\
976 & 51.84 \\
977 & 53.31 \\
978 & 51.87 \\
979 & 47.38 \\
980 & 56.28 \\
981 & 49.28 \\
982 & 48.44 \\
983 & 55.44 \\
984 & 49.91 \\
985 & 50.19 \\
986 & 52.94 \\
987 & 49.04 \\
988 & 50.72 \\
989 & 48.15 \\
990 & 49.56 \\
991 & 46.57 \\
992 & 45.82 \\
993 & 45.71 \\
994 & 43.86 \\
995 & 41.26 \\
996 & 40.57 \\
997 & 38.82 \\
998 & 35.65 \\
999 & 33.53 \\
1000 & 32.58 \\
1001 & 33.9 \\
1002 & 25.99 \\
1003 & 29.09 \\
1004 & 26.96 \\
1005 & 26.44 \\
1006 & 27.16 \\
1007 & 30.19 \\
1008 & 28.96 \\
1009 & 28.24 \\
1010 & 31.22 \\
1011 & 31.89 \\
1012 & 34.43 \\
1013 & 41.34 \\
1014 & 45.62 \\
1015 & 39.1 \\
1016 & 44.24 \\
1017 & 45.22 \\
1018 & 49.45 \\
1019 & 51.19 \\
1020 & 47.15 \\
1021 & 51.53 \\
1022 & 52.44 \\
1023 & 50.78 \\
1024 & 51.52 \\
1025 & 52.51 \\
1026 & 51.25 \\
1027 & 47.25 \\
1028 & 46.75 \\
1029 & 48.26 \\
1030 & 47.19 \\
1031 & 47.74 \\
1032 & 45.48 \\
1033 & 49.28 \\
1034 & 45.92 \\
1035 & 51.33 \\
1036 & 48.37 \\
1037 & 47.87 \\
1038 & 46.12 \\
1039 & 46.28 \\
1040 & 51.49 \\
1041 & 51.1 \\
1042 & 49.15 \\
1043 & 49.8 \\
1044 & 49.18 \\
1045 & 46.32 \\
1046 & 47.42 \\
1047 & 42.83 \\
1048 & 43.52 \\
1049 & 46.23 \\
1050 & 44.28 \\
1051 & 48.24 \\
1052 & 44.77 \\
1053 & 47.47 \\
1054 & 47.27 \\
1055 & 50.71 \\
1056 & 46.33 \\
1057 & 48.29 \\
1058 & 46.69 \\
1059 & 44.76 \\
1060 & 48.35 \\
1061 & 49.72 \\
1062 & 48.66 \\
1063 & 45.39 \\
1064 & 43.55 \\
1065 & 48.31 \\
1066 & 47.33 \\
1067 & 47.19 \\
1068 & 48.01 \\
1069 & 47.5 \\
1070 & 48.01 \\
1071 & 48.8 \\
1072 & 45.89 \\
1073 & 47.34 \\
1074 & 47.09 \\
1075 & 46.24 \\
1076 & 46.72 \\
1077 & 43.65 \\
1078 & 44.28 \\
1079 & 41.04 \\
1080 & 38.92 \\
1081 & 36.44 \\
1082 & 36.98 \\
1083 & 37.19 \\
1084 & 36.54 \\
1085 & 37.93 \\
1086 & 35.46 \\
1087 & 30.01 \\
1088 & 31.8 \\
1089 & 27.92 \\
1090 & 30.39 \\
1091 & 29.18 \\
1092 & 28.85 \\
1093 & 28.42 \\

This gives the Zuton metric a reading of -1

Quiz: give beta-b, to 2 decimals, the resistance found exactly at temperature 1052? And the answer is 44.77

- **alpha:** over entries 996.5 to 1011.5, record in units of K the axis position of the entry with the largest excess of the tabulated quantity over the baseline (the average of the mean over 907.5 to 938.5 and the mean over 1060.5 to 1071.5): 997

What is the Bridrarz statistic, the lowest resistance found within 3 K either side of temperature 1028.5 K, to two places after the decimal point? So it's 46.75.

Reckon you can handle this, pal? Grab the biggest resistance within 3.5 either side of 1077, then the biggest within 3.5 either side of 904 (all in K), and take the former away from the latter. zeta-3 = 18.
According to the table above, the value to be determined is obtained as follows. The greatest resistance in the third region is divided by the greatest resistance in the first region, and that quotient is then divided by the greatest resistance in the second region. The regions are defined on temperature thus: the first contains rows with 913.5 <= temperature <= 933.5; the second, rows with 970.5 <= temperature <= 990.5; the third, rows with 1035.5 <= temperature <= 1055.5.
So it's 0.0157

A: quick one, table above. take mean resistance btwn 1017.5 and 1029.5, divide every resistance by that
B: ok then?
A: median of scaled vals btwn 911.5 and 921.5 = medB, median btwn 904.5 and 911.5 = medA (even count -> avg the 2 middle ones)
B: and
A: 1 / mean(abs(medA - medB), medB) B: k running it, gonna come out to 1.82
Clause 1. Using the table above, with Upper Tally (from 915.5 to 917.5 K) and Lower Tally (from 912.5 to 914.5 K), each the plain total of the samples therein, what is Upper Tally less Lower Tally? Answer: -8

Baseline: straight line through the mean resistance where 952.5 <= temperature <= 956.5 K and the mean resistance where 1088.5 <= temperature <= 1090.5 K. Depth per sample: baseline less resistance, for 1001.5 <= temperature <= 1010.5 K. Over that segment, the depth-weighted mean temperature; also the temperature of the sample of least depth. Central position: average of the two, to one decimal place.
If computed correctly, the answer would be 1007.9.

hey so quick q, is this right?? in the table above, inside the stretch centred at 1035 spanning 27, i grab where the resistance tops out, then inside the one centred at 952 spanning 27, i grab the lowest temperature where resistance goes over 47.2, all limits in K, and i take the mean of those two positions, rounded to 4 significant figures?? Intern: 982.0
